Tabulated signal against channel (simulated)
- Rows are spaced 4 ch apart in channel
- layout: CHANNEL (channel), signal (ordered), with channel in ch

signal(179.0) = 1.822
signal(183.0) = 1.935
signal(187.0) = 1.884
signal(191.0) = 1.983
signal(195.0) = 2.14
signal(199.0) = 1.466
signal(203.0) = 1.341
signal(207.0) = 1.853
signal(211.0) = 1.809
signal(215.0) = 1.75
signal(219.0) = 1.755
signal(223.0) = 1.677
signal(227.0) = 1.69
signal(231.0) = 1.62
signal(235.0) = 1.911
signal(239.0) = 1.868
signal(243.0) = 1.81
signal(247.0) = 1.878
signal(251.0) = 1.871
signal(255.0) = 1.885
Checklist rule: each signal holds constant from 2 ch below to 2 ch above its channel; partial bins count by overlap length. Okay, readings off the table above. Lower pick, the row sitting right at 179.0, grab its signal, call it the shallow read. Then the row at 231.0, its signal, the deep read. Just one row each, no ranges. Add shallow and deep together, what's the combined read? 3.44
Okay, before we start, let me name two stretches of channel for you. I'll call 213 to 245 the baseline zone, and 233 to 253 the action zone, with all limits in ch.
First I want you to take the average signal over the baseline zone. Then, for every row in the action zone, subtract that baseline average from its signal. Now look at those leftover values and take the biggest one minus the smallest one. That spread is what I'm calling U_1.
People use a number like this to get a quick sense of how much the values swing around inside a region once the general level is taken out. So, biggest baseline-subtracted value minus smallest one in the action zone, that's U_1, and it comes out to 0.1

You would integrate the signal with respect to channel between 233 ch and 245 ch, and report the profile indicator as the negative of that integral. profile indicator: -22.4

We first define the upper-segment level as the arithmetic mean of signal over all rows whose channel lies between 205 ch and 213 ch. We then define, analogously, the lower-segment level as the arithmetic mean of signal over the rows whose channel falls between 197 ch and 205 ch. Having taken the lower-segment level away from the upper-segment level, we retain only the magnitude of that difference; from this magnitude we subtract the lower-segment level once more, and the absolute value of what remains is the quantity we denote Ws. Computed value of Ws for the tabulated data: 0.976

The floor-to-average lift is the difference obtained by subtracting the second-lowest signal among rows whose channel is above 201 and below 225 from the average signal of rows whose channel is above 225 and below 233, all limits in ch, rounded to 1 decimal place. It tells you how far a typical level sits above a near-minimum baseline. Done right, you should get 0.0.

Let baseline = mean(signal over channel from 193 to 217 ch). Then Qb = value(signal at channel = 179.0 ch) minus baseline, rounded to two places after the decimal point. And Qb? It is 0.10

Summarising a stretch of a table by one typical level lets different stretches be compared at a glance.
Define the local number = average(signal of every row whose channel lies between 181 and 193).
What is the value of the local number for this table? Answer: 1.93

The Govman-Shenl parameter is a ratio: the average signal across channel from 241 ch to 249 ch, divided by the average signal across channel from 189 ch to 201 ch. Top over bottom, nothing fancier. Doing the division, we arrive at 0.99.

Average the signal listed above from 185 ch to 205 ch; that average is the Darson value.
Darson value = 1.76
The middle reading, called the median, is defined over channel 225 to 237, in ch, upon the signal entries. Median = 1.69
